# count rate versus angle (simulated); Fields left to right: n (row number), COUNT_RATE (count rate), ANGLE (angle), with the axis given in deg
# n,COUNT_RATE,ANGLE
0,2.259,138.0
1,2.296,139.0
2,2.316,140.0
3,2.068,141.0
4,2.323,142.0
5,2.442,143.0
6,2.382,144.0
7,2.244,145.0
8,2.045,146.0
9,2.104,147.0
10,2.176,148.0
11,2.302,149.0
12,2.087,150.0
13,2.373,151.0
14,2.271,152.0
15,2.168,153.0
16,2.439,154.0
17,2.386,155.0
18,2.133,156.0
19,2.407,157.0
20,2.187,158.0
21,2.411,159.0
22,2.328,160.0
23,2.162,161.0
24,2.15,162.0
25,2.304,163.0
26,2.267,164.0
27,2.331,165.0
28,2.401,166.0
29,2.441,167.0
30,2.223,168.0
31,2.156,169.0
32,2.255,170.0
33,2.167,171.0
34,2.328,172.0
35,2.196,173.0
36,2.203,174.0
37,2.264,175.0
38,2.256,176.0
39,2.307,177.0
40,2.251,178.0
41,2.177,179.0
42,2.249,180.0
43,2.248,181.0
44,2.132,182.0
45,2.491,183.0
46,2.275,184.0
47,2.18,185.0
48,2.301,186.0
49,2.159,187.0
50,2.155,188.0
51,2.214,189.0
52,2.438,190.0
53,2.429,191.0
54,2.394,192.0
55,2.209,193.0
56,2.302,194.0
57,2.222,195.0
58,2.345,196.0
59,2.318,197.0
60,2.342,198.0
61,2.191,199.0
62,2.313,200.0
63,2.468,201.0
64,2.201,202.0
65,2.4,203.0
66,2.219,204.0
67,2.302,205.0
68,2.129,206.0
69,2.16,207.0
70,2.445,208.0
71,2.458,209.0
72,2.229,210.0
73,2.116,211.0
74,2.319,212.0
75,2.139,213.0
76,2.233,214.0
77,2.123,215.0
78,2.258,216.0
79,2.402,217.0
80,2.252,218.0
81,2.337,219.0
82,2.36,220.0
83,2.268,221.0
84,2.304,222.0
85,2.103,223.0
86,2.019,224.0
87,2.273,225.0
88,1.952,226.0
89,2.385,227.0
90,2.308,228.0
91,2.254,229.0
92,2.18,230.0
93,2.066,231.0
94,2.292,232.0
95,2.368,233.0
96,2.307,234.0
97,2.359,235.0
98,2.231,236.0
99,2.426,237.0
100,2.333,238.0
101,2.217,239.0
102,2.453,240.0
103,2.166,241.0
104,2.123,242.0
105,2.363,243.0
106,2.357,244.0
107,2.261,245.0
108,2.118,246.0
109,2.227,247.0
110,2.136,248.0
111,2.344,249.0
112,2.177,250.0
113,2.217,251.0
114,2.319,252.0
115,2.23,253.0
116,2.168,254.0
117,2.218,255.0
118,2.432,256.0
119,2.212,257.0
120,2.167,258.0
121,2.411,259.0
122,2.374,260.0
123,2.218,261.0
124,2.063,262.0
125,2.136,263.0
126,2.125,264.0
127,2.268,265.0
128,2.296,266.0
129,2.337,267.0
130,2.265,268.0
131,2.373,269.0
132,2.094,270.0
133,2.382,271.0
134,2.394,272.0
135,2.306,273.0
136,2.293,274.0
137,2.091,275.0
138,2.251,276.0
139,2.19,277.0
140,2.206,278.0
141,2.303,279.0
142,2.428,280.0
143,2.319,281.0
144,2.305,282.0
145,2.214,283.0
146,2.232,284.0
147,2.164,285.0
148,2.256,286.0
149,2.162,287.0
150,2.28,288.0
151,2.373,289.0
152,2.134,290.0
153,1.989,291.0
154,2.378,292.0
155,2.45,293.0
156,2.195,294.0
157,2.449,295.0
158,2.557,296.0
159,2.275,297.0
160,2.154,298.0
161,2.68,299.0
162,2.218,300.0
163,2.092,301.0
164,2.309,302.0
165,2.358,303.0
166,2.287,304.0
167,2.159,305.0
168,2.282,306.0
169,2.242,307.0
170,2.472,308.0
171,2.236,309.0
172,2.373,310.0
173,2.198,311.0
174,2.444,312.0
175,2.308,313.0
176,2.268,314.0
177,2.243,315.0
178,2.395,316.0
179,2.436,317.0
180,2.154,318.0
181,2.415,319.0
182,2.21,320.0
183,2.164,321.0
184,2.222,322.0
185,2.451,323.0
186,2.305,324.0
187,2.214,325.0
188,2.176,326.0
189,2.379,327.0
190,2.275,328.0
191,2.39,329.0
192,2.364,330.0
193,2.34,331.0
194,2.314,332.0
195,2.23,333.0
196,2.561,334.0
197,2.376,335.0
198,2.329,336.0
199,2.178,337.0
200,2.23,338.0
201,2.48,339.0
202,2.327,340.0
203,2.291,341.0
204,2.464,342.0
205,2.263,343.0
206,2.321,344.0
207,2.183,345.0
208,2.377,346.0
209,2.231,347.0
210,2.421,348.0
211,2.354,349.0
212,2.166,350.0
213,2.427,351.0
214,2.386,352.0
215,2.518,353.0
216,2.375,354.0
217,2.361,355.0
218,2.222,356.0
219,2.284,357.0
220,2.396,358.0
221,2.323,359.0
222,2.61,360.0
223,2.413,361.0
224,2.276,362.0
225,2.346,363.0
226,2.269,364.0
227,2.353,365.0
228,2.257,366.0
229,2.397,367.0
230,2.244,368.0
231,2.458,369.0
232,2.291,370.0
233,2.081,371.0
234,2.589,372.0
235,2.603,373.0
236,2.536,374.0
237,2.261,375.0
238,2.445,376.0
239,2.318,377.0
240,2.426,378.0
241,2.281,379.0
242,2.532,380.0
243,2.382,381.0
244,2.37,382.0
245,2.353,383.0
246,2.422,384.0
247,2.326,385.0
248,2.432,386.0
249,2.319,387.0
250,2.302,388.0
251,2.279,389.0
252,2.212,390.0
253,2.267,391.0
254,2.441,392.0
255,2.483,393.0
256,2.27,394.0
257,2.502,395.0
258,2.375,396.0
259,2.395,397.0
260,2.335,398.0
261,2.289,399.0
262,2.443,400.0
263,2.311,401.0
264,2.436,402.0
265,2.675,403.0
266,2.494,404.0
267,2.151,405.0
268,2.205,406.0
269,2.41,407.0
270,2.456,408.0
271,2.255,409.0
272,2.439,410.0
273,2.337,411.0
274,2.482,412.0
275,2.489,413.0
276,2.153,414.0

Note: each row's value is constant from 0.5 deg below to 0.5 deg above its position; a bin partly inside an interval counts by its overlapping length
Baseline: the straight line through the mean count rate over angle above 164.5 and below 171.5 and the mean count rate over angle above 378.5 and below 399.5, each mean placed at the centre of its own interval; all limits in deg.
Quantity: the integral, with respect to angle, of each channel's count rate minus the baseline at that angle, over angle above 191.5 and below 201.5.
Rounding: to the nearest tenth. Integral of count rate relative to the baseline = 0.2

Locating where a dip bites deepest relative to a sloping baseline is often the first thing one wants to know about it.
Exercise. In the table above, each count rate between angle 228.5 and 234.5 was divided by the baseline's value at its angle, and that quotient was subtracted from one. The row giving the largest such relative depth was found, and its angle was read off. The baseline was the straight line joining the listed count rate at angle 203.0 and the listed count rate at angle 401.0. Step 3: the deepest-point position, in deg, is 231.0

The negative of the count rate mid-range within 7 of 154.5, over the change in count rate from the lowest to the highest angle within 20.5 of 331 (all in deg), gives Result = -10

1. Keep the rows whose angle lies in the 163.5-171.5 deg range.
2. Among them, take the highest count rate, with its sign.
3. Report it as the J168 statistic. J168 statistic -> 2.441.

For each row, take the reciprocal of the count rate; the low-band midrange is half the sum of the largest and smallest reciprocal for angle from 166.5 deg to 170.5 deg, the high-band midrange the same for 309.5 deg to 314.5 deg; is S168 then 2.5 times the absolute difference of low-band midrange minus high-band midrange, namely 0.012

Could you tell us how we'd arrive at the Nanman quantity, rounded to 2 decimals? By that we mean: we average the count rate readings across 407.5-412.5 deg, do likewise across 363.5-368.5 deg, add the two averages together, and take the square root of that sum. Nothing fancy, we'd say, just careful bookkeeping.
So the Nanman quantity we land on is 2.17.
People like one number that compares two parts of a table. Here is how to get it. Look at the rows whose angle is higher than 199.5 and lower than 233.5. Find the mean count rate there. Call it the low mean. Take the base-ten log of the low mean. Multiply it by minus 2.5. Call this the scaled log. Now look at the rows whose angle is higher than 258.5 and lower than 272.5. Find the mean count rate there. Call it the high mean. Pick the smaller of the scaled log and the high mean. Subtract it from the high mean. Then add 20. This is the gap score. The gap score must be 23.1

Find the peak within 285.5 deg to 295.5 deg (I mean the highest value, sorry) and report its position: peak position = 293.0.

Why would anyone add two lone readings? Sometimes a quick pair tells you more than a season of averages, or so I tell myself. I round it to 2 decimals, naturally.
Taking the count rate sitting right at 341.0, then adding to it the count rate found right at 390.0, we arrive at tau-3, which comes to 4.50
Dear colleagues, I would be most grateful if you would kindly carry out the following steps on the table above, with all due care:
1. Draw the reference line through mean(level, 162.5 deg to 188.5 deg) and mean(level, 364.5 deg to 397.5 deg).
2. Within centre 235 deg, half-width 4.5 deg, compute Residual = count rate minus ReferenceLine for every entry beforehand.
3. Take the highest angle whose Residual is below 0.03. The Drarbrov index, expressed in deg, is 239.0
